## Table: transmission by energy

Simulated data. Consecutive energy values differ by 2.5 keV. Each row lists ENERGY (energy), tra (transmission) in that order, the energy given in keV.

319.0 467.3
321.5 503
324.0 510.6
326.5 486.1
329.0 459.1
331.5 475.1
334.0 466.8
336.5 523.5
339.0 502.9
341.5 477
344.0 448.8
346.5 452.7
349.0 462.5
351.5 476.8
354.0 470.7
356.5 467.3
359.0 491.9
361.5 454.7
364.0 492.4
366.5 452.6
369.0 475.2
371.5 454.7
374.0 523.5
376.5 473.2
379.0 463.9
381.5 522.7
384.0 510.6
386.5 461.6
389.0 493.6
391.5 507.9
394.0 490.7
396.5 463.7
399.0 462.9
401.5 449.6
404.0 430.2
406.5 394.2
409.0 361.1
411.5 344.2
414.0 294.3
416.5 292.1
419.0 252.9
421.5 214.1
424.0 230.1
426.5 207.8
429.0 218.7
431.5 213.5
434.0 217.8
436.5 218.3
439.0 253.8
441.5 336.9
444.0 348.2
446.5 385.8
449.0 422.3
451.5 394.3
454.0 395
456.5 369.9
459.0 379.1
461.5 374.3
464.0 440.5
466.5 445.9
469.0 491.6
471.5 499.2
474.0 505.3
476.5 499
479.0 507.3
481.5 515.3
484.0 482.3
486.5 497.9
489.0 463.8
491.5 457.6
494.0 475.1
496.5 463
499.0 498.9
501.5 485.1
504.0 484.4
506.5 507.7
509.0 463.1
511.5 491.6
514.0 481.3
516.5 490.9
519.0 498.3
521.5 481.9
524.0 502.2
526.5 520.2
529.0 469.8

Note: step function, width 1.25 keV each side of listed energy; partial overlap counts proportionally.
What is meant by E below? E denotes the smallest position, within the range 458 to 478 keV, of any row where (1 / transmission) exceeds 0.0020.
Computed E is 459.0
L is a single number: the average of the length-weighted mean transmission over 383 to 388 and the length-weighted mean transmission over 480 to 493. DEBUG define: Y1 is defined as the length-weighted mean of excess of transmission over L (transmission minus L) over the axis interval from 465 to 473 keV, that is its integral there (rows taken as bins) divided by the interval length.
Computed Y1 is -6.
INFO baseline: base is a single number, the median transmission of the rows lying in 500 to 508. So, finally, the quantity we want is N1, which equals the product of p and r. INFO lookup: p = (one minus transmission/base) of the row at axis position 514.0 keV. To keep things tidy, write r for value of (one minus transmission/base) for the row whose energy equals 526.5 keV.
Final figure -0.0006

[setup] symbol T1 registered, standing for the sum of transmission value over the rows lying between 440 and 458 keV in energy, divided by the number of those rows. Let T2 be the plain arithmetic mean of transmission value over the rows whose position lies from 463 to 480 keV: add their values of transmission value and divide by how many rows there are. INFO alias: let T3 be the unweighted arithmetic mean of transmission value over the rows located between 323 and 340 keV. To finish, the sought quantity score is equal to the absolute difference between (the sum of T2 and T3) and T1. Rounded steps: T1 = 379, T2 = 484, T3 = 489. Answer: 594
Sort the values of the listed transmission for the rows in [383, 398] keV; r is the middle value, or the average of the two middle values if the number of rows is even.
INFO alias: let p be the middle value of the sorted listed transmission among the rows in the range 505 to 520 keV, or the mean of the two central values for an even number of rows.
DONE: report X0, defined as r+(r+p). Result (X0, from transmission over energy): 1476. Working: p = 491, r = 492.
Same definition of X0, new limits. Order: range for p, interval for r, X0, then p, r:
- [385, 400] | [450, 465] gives 1251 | 477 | 387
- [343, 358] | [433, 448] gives 1056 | 465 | 295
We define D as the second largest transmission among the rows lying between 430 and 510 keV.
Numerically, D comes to 507.7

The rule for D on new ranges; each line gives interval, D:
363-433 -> 522.7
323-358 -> 510.6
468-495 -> 507.3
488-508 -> 498.9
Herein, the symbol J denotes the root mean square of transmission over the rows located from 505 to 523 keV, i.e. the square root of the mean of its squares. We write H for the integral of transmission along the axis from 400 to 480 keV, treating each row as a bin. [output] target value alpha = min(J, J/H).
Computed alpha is 0.0171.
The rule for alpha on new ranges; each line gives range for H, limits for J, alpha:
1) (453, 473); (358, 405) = 0.0562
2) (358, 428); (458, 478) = 0.0157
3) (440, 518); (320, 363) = 0.0136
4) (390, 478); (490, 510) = 0.0149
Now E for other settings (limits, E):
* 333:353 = 334.0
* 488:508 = 489.0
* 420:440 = 421.5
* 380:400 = 386.5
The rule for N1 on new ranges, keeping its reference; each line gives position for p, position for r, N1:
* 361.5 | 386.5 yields 0.0030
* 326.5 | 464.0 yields -0.0002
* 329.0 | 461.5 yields 0.0122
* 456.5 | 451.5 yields 0.0445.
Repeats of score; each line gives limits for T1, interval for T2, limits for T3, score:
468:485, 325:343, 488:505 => 460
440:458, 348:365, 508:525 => 582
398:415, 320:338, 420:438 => 315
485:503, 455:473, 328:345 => 430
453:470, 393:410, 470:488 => 523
